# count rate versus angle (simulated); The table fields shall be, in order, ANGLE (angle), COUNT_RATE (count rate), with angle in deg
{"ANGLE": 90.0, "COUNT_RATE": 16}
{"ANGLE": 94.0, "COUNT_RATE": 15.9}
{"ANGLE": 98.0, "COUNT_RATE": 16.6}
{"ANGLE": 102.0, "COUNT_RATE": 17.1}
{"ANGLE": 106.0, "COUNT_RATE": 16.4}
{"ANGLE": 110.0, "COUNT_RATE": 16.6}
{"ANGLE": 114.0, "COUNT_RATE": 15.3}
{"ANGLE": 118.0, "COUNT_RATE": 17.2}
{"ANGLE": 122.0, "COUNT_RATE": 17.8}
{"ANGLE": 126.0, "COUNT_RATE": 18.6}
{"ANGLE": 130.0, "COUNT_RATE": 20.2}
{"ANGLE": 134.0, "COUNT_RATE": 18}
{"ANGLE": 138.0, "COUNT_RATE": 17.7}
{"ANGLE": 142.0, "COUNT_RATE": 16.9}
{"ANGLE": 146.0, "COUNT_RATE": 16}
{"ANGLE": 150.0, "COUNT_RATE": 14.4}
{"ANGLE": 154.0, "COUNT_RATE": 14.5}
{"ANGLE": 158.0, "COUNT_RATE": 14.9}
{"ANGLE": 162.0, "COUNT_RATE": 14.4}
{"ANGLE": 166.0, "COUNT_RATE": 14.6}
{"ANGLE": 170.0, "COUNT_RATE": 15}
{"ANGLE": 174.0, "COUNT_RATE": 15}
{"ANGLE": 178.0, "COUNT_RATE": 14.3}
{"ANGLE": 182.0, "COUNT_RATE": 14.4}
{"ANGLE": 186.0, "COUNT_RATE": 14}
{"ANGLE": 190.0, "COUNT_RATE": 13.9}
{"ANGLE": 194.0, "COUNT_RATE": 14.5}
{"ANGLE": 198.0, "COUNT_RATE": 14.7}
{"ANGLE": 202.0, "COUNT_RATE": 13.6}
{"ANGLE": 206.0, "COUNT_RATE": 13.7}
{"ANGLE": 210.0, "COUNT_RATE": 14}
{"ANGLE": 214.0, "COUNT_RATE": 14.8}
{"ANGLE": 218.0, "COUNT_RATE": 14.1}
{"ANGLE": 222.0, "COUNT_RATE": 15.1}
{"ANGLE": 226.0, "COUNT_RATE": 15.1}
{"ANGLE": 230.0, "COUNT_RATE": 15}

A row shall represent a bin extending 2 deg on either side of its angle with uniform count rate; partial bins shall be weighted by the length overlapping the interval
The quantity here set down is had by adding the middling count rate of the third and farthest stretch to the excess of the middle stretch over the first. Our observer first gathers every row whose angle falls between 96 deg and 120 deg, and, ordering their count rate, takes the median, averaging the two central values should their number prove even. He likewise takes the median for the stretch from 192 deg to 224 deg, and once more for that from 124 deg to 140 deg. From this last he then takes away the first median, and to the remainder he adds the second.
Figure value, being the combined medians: 16.0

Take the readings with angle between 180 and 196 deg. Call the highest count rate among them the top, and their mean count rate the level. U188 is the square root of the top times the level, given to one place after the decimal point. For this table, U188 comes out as 14.3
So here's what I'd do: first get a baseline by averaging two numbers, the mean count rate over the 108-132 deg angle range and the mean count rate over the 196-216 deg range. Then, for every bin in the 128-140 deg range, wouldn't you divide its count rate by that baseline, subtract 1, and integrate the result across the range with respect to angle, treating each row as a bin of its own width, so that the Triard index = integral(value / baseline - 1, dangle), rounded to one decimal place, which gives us 2.1 deg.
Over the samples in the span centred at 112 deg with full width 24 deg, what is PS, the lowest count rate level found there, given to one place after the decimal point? 15.3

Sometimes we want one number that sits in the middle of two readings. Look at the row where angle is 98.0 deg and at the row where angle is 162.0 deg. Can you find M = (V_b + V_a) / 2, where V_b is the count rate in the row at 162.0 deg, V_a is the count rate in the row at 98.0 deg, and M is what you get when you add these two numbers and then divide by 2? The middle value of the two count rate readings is 15.5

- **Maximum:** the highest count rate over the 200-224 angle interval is 15.1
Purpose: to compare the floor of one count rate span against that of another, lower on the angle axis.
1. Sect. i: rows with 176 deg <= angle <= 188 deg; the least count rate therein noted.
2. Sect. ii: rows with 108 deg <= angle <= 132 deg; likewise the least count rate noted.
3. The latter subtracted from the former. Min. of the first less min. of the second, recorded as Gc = -1.3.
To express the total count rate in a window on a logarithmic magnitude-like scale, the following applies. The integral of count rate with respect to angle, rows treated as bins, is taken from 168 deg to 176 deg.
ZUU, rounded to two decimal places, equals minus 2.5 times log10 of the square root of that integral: -2.60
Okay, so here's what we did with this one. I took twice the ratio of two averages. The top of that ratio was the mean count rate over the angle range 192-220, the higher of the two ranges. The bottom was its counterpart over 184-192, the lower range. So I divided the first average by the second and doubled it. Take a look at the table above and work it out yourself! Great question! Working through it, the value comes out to 2.04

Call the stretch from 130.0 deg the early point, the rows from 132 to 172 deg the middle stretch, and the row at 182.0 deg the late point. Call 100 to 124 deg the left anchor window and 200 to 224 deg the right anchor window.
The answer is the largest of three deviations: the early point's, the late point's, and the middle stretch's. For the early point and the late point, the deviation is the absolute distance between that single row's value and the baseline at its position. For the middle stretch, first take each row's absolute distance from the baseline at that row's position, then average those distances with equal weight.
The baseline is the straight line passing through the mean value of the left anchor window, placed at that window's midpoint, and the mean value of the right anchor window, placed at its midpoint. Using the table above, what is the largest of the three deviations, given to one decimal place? 3.9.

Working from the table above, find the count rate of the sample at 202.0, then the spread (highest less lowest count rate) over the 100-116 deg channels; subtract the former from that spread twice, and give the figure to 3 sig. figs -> -25.4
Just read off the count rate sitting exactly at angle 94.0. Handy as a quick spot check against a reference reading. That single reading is 15.9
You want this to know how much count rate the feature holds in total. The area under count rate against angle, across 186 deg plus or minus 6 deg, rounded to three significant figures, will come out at 169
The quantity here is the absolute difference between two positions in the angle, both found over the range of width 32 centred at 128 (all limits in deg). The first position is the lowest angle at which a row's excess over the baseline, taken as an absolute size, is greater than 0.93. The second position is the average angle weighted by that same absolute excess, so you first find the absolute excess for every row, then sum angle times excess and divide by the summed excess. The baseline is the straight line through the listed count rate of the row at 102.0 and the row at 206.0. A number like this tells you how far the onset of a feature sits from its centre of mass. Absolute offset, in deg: 15.0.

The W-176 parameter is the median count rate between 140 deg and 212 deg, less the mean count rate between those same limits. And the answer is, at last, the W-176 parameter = -0.15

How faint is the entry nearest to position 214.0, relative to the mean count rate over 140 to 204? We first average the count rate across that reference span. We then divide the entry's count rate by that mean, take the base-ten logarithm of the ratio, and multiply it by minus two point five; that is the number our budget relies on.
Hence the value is -0.01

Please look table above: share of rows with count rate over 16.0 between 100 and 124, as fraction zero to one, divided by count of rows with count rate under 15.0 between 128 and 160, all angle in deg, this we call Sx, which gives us 0.28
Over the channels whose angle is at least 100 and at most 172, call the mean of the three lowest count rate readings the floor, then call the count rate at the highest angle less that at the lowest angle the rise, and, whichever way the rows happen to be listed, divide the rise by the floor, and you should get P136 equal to -0.15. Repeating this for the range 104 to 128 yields 0.14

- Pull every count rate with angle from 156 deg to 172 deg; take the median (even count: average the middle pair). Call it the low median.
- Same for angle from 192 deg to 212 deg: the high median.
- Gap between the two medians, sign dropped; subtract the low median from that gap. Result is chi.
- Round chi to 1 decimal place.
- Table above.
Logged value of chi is -14.0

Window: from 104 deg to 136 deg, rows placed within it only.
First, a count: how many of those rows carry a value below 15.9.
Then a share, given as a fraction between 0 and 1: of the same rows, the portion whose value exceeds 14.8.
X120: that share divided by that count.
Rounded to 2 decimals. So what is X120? 1.00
